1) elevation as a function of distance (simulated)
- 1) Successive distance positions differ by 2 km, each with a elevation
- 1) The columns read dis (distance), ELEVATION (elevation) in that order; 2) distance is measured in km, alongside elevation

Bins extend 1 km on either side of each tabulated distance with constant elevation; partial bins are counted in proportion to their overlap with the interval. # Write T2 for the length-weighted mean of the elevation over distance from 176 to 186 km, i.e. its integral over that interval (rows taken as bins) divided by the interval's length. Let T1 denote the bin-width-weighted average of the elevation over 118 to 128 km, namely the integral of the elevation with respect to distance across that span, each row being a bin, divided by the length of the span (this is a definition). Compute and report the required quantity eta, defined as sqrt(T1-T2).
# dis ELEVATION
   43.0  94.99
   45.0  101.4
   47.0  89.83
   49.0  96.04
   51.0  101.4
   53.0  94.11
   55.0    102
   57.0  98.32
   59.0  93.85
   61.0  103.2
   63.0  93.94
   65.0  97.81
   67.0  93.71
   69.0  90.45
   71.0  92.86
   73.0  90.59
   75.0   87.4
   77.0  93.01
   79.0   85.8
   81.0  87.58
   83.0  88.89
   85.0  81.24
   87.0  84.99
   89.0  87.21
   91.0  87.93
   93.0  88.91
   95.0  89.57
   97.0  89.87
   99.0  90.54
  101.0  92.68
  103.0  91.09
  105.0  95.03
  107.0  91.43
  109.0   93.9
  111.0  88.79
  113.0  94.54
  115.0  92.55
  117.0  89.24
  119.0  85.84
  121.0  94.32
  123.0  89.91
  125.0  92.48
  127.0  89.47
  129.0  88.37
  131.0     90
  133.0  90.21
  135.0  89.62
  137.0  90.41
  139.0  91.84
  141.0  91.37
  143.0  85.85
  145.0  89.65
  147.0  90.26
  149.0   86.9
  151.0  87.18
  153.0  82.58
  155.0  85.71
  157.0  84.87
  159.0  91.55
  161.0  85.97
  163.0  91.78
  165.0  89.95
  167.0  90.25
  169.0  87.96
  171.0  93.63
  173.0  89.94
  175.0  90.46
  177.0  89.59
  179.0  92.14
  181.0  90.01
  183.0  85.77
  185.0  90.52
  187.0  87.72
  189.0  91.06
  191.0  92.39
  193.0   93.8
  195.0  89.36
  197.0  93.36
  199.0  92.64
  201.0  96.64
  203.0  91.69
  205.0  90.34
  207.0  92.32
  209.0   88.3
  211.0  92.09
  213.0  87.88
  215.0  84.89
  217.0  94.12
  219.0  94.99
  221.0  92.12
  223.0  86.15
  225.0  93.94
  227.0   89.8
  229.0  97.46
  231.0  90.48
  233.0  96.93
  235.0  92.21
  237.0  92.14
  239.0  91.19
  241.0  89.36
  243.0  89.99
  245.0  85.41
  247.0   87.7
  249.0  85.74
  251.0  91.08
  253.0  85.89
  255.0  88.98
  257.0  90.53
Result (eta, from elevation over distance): 0.9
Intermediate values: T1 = 90.4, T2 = 89.6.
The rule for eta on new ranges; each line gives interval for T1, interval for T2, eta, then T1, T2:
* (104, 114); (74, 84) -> 2.0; 92.7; 88.5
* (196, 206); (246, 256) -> 2.2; 92.9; 87.9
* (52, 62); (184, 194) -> 2.7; 98.3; 91.1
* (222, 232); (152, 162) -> 2.3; 91.6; 86.1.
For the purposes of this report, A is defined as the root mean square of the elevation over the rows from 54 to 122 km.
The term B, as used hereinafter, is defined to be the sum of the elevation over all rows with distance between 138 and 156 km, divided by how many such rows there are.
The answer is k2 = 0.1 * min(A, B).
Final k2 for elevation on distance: 8.79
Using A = 91.6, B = 88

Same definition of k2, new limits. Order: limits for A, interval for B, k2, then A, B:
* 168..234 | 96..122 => 9.13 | 91.3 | 92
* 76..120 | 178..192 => 8.96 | 89.6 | 90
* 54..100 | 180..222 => 9.10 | 91.4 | 91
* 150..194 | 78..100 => 8.75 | 89.4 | 88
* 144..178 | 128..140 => 8.88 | 88.8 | 90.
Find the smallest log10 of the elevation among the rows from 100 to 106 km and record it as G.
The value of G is 1.96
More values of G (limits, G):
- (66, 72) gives 1.96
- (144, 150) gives 1.94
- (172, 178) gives 1.95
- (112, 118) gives 1.95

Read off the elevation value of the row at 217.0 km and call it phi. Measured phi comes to 94.12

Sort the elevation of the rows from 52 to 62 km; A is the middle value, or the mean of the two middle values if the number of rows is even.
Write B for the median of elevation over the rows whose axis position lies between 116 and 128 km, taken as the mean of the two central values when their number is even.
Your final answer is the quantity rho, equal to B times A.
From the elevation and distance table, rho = 8818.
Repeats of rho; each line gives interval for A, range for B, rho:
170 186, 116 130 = 8073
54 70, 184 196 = 8704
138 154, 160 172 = 7966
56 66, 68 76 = 8854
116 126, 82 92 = 7841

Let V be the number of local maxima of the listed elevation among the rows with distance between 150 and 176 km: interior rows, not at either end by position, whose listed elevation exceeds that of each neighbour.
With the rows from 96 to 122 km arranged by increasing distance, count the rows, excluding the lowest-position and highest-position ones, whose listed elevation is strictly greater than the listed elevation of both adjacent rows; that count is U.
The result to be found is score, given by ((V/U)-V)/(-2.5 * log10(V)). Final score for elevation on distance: 2.15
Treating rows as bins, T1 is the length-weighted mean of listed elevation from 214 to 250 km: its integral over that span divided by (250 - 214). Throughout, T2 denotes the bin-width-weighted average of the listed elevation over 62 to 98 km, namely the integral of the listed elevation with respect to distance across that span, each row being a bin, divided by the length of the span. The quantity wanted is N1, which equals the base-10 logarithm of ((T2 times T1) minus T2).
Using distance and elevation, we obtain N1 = 3.91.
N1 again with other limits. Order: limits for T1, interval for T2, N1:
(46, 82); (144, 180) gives 3.92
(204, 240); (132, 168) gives 3.90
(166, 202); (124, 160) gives 3.90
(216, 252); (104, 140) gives 3.91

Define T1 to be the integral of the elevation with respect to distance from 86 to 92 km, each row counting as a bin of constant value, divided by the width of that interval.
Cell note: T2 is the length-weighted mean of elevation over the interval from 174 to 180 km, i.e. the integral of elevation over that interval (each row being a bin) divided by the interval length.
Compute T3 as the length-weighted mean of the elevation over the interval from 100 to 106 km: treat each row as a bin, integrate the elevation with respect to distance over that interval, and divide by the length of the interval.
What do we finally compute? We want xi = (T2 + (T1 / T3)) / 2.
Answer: 45.8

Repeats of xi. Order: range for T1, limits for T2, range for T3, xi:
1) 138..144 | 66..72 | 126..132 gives 46.7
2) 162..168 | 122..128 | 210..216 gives 45.8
